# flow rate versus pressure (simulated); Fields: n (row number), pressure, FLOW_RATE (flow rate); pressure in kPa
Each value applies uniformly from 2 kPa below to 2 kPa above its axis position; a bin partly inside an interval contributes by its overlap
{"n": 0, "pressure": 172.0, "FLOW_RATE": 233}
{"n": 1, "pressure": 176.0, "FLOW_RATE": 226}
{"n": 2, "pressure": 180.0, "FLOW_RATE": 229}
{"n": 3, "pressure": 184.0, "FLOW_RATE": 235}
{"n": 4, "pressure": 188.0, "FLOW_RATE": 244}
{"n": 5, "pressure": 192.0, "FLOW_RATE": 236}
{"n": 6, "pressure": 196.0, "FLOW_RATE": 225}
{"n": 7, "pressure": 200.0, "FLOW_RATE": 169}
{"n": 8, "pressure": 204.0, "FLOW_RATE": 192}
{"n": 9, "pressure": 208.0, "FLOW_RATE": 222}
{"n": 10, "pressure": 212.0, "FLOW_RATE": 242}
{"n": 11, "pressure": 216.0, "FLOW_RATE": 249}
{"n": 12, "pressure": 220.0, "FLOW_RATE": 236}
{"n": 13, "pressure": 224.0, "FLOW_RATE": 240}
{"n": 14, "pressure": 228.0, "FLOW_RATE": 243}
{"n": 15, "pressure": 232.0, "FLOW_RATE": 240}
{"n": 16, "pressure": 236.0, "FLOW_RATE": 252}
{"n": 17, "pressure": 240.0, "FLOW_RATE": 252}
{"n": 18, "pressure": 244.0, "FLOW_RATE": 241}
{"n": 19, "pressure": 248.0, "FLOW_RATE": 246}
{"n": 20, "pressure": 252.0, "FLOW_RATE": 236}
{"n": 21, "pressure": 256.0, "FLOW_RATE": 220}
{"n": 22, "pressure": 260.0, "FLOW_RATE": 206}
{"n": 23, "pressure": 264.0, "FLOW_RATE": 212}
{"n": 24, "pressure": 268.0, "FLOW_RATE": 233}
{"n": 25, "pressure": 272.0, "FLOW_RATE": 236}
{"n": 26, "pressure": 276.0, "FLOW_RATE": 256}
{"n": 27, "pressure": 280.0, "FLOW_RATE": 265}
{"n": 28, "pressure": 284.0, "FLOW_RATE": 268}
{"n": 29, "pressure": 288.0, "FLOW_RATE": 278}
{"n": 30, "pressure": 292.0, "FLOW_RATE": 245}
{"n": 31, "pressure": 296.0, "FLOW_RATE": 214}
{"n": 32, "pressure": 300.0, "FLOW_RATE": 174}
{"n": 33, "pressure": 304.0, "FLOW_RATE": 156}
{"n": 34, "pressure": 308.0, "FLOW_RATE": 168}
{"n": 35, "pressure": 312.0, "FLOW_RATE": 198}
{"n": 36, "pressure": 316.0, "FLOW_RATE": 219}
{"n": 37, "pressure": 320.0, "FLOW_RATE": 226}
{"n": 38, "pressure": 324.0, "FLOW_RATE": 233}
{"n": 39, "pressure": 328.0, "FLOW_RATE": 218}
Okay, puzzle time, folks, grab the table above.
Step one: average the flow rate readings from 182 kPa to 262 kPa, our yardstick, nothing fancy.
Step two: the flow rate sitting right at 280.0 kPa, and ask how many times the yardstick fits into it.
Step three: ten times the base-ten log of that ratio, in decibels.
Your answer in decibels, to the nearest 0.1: 0.6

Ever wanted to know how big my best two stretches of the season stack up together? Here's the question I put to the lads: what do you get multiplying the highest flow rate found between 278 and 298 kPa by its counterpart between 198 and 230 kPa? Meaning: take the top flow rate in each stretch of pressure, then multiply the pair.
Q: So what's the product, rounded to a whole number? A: 69222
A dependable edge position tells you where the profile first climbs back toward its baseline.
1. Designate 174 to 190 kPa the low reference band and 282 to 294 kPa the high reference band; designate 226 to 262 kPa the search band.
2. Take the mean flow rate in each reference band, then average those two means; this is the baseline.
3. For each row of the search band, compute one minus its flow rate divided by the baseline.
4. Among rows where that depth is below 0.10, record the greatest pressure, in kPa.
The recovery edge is 252.0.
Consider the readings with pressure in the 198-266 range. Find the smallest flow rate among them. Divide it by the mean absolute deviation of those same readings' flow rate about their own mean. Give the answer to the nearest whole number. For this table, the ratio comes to 9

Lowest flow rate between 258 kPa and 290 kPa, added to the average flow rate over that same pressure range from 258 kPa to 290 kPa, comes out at 450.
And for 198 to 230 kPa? 393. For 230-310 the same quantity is 386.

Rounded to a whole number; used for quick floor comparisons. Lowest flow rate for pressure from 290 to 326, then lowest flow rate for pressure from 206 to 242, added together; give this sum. 378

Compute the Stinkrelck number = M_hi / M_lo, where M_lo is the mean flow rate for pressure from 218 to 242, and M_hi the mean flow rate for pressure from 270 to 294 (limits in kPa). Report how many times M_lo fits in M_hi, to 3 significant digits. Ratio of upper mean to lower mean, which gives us 1.06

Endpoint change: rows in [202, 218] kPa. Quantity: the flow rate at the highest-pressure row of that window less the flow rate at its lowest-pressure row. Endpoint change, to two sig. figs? 57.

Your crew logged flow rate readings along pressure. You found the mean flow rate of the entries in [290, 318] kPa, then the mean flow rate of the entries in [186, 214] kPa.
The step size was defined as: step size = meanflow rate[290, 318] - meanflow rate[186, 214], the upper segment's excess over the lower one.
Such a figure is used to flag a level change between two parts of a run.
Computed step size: -22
